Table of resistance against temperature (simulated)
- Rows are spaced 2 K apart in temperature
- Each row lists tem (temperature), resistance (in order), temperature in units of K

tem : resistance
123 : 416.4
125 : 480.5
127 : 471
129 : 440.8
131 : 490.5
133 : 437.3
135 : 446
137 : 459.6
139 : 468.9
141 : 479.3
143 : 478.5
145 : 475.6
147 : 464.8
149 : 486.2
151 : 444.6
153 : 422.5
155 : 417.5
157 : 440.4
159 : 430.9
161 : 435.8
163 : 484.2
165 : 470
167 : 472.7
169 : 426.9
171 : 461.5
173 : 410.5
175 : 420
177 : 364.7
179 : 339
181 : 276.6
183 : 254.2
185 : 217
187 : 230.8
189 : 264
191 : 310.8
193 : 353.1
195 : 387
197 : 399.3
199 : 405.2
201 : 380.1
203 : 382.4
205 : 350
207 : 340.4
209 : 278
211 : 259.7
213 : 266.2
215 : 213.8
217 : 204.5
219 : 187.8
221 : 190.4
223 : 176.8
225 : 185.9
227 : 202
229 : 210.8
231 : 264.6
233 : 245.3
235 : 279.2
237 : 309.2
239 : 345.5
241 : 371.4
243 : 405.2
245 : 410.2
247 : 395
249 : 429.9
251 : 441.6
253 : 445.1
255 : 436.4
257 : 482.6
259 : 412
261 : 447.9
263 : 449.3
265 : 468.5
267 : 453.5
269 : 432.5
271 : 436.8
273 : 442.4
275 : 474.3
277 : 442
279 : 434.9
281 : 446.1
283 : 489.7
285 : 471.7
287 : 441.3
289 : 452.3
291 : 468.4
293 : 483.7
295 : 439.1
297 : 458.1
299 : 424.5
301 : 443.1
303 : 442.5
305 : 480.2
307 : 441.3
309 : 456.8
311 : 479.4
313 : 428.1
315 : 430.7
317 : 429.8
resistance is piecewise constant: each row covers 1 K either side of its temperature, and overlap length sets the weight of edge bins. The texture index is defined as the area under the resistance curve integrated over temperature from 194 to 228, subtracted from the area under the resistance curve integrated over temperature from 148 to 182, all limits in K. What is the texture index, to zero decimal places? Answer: 4789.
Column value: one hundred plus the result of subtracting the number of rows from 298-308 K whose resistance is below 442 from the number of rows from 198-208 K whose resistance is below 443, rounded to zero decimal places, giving 103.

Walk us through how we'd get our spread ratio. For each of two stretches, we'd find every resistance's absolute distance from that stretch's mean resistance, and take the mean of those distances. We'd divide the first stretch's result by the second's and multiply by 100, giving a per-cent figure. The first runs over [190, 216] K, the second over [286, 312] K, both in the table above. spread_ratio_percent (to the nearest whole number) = 340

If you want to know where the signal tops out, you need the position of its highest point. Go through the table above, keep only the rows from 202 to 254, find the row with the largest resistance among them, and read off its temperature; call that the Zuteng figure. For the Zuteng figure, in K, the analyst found 253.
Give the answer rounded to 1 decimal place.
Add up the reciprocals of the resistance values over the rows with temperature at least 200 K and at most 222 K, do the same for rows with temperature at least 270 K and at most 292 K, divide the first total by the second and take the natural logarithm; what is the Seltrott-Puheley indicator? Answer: 0.6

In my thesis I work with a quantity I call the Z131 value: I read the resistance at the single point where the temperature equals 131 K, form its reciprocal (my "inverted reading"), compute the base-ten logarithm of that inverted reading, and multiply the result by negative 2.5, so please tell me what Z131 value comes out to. 6.73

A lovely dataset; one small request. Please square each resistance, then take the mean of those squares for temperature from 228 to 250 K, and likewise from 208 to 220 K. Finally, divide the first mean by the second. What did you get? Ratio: 2.1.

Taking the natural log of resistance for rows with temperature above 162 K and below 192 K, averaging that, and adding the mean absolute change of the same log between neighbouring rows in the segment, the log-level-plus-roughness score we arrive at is 5.95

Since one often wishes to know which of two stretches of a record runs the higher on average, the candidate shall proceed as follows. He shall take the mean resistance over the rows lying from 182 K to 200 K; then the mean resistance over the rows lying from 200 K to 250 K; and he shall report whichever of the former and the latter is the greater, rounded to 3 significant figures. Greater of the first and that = 313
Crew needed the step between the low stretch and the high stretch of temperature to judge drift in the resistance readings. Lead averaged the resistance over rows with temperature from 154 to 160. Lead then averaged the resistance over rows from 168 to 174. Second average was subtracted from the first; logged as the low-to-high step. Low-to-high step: -3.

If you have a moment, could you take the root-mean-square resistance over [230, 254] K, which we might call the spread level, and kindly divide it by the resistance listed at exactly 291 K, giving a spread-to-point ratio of 0.79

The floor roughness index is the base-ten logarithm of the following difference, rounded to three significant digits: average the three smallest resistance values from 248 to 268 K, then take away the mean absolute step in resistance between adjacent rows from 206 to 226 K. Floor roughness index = 2.61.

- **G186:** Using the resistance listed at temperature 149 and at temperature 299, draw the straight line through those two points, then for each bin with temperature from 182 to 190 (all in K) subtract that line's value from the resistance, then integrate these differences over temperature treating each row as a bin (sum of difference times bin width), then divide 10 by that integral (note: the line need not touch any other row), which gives -0.01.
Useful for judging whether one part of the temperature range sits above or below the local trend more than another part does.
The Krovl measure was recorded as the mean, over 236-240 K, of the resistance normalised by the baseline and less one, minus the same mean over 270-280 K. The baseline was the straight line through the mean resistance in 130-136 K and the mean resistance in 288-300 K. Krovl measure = -0.3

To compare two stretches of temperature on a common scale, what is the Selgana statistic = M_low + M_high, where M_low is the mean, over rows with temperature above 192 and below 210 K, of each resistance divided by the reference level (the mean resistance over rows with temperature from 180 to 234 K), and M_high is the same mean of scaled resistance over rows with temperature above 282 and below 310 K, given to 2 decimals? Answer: 2.98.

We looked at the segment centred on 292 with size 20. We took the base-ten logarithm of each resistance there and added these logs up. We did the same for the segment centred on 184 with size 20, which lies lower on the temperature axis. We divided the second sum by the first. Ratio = 0.930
